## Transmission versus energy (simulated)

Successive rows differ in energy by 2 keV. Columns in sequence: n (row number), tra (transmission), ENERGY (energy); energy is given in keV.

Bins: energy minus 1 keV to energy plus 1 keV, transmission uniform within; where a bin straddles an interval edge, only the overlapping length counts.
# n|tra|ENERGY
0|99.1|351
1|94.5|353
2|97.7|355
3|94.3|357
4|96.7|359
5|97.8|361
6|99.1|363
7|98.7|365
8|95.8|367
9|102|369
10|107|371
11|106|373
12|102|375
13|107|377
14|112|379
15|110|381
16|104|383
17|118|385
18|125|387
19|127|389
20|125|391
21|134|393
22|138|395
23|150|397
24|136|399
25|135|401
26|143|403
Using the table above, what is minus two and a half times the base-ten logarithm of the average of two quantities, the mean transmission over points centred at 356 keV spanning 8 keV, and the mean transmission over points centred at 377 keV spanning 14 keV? -5.01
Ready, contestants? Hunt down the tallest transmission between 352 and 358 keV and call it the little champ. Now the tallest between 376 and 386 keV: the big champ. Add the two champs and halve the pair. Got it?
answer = 108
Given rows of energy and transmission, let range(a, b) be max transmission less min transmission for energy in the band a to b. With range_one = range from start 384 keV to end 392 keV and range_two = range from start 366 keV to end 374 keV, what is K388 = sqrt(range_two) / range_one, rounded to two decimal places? 0.37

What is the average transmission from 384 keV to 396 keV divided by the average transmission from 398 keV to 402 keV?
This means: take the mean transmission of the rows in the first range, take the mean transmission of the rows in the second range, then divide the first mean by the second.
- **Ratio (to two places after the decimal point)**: 0.94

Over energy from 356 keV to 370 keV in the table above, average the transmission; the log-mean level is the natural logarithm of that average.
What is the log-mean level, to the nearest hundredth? 4.58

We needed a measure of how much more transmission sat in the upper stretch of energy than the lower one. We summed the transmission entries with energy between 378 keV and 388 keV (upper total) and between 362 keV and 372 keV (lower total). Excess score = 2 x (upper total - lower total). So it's 133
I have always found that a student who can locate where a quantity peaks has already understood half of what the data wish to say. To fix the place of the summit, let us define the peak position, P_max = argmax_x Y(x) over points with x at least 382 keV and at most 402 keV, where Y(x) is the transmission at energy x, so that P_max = 397 keV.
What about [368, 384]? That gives 379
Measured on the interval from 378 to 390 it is 389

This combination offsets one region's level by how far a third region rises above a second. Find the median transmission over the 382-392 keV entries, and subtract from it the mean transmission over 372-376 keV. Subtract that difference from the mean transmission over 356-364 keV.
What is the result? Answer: 76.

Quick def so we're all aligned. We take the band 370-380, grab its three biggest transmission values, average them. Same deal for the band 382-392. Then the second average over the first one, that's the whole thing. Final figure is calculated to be 1.16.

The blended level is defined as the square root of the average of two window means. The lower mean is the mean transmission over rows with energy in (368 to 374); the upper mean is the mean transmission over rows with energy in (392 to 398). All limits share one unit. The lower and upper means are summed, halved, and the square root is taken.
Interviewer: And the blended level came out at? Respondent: 11.1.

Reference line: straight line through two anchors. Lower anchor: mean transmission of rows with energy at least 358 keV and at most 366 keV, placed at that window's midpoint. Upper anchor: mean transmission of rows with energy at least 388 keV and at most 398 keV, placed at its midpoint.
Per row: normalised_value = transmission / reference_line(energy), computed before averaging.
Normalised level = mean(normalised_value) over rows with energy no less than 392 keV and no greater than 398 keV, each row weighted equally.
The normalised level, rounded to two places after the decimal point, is 1.03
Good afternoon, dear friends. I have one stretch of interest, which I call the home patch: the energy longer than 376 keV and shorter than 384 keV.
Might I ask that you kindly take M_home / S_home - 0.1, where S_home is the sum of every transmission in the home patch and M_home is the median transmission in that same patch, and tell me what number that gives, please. 0.151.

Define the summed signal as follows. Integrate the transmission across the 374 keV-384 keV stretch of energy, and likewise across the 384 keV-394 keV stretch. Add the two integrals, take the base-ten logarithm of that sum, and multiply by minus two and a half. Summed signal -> -8.42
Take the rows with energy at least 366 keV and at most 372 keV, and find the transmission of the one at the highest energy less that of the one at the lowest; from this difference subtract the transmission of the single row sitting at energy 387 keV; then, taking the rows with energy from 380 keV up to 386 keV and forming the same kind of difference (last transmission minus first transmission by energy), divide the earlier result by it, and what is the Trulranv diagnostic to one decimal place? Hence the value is -14.2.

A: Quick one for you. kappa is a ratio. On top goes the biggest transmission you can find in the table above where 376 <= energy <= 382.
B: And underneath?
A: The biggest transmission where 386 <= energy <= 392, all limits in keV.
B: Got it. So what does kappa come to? 0.882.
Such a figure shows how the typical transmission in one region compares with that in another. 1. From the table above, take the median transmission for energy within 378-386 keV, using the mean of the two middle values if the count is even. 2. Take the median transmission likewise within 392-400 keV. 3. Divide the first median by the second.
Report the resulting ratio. 0.81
